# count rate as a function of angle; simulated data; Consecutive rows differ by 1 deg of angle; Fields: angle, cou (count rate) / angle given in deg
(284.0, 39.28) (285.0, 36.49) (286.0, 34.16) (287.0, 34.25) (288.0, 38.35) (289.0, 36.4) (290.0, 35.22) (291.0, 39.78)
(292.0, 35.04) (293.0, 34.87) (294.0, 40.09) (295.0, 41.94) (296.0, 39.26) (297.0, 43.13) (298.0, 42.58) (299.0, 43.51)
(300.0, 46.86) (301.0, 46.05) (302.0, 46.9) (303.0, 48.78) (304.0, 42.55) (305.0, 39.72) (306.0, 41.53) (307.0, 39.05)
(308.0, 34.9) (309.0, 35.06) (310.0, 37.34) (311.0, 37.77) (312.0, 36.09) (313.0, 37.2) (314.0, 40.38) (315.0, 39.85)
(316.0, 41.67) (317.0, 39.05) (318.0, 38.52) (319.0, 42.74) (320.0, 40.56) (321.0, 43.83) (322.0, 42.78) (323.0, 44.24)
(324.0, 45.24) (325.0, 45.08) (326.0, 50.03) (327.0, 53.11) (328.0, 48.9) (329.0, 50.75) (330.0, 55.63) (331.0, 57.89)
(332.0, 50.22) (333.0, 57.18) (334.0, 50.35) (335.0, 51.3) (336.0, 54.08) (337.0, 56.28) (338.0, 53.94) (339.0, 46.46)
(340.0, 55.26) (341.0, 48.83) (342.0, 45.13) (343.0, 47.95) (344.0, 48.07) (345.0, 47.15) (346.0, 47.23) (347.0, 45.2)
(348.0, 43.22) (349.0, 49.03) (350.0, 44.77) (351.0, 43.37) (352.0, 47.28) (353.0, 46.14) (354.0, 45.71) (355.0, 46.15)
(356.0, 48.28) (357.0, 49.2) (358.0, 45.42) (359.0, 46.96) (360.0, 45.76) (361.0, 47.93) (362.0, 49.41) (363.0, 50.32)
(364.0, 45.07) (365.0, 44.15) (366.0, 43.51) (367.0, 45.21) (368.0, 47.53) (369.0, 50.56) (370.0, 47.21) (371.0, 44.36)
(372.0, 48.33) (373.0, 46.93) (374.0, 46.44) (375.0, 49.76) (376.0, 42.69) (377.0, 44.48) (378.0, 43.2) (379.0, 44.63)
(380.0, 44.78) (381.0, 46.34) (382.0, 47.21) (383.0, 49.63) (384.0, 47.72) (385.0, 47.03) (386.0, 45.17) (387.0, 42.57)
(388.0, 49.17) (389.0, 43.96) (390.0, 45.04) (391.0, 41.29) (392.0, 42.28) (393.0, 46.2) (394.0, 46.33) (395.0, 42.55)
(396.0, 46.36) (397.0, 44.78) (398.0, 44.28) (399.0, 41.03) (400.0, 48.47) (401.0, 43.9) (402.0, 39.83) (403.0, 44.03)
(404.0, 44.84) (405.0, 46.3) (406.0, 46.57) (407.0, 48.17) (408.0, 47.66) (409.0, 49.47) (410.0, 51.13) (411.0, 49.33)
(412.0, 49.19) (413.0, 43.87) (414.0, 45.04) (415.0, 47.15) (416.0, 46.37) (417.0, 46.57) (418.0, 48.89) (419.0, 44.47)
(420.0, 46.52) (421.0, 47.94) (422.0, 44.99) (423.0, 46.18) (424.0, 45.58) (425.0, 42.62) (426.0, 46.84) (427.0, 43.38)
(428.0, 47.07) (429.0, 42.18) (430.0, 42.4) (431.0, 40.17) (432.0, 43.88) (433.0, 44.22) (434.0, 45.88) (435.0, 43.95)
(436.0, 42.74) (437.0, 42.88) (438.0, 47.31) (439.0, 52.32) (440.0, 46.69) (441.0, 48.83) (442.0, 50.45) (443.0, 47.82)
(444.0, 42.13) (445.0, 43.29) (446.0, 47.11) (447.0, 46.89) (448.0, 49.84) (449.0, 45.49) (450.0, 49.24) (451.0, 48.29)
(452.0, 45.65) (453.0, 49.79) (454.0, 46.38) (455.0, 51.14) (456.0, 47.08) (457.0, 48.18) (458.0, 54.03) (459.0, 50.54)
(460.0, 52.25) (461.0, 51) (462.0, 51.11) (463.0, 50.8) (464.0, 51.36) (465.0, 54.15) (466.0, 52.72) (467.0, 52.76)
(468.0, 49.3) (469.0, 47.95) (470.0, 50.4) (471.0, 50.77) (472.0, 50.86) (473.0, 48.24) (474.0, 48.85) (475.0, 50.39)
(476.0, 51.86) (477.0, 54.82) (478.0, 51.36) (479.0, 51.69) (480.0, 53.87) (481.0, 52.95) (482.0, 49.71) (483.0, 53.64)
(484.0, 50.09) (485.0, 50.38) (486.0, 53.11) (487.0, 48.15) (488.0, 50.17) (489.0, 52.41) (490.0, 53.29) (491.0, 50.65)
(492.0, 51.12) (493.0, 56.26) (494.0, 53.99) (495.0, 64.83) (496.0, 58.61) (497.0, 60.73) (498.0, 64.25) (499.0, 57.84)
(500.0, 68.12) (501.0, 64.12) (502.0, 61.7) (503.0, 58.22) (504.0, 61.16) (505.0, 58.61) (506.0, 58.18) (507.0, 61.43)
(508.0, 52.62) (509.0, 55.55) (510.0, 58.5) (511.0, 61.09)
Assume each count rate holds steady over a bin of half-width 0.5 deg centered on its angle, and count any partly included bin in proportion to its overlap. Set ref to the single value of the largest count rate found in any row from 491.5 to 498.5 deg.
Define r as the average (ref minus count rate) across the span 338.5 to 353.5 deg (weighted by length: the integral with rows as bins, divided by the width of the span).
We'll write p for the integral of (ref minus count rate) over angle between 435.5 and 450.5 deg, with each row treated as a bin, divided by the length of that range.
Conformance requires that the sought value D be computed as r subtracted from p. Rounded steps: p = 18.0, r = 17.8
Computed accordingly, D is 0.1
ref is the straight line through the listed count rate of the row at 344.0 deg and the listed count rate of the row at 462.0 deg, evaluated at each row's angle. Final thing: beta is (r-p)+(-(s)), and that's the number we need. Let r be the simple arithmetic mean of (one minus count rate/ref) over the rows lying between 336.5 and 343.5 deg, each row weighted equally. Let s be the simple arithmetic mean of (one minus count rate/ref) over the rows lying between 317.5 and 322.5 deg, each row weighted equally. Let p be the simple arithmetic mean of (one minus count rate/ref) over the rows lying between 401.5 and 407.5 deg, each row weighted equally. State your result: -0.27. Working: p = 0.09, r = -0.05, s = 0.12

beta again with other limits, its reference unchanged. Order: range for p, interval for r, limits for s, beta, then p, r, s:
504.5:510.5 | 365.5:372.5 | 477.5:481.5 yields 0.16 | -0.10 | 0.04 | -0.02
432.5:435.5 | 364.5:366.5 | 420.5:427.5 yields -0.11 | 0.11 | 0.10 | 0.10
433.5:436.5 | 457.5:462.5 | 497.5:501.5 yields 0.08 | 0.12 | -0.01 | -0.22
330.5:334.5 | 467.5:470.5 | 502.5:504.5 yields 0.31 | -0.13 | 0.04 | -0.14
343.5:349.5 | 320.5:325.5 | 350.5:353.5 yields -0.02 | 0.03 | 0.07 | 0.06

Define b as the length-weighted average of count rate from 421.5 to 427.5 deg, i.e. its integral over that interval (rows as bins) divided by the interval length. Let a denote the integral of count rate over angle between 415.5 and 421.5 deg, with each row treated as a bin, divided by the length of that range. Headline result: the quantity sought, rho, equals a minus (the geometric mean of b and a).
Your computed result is 1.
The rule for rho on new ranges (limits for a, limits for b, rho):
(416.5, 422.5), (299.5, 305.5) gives 1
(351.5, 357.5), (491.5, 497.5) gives -5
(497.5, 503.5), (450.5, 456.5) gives 8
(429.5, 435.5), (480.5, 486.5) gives -4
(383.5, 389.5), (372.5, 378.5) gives 0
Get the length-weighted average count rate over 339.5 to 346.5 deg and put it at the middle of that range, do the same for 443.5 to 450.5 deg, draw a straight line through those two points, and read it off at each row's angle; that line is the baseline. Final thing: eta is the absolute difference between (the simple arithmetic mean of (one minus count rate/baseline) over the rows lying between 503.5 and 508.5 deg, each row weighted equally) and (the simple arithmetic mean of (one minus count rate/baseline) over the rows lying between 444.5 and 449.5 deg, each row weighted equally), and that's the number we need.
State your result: 0.29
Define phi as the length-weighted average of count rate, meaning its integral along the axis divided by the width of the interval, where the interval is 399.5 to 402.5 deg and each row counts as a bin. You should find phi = 44.1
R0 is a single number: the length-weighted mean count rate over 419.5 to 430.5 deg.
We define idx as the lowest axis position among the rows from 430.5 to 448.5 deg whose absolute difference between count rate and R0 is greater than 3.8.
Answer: 431.0 deg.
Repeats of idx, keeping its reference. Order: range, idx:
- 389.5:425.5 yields 399.0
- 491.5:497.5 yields 492.0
